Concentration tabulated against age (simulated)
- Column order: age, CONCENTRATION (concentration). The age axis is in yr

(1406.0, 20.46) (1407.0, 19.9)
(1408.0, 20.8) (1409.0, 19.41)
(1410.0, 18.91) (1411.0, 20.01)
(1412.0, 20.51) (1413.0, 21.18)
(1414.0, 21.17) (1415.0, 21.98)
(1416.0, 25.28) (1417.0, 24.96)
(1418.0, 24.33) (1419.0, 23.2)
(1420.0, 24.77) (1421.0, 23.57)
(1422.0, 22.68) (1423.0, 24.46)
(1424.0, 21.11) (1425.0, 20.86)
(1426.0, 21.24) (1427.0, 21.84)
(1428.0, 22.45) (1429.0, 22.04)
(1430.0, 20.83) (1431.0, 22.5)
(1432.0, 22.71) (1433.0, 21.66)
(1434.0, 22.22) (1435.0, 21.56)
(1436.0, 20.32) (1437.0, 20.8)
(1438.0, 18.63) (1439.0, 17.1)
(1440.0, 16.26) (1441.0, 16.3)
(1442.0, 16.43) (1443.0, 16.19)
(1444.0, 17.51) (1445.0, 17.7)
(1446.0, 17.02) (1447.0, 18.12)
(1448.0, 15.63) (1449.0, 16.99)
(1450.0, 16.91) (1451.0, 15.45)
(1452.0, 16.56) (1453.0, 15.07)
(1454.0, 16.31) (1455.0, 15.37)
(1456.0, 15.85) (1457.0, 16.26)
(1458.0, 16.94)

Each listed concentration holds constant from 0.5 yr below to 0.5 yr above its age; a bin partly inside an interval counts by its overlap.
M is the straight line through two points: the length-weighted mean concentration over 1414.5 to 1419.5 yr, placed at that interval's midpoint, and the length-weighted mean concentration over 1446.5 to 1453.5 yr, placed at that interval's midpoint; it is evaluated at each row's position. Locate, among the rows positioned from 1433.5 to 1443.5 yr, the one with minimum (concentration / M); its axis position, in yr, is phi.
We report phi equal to 1440.0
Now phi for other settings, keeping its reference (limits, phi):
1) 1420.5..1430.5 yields 1425.0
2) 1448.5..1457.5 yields 1451.0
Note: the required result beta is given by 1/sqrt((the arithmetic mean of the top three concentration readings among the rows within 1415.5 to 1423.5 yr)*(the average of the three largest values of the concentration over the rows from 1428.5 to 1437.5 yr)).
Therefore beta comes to 0.042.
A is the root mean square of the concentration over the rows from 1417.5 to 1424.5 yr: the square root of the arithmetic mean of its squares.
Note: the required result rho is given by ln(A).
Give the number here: 3.16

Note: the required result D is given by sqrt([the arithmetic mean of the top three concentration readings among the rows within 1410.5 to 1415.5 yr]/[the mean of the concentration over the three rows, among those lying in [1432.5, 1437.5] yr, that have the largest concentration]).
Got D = 0.99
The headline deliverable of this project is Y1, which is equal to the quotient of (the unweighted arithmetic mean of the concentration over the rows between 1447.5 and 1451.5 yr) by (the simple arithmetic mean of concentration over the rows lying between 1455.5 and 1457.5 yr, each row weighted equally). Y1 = 1.01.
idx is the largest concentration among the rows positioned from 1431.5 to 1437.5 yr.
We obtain 22.71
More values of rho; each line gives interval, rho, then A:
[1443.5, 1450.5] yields 2.84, 17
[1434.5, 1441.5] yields 2.94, 19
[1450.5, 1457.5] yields 2.76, 16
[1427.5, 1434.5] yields 3.09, 22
